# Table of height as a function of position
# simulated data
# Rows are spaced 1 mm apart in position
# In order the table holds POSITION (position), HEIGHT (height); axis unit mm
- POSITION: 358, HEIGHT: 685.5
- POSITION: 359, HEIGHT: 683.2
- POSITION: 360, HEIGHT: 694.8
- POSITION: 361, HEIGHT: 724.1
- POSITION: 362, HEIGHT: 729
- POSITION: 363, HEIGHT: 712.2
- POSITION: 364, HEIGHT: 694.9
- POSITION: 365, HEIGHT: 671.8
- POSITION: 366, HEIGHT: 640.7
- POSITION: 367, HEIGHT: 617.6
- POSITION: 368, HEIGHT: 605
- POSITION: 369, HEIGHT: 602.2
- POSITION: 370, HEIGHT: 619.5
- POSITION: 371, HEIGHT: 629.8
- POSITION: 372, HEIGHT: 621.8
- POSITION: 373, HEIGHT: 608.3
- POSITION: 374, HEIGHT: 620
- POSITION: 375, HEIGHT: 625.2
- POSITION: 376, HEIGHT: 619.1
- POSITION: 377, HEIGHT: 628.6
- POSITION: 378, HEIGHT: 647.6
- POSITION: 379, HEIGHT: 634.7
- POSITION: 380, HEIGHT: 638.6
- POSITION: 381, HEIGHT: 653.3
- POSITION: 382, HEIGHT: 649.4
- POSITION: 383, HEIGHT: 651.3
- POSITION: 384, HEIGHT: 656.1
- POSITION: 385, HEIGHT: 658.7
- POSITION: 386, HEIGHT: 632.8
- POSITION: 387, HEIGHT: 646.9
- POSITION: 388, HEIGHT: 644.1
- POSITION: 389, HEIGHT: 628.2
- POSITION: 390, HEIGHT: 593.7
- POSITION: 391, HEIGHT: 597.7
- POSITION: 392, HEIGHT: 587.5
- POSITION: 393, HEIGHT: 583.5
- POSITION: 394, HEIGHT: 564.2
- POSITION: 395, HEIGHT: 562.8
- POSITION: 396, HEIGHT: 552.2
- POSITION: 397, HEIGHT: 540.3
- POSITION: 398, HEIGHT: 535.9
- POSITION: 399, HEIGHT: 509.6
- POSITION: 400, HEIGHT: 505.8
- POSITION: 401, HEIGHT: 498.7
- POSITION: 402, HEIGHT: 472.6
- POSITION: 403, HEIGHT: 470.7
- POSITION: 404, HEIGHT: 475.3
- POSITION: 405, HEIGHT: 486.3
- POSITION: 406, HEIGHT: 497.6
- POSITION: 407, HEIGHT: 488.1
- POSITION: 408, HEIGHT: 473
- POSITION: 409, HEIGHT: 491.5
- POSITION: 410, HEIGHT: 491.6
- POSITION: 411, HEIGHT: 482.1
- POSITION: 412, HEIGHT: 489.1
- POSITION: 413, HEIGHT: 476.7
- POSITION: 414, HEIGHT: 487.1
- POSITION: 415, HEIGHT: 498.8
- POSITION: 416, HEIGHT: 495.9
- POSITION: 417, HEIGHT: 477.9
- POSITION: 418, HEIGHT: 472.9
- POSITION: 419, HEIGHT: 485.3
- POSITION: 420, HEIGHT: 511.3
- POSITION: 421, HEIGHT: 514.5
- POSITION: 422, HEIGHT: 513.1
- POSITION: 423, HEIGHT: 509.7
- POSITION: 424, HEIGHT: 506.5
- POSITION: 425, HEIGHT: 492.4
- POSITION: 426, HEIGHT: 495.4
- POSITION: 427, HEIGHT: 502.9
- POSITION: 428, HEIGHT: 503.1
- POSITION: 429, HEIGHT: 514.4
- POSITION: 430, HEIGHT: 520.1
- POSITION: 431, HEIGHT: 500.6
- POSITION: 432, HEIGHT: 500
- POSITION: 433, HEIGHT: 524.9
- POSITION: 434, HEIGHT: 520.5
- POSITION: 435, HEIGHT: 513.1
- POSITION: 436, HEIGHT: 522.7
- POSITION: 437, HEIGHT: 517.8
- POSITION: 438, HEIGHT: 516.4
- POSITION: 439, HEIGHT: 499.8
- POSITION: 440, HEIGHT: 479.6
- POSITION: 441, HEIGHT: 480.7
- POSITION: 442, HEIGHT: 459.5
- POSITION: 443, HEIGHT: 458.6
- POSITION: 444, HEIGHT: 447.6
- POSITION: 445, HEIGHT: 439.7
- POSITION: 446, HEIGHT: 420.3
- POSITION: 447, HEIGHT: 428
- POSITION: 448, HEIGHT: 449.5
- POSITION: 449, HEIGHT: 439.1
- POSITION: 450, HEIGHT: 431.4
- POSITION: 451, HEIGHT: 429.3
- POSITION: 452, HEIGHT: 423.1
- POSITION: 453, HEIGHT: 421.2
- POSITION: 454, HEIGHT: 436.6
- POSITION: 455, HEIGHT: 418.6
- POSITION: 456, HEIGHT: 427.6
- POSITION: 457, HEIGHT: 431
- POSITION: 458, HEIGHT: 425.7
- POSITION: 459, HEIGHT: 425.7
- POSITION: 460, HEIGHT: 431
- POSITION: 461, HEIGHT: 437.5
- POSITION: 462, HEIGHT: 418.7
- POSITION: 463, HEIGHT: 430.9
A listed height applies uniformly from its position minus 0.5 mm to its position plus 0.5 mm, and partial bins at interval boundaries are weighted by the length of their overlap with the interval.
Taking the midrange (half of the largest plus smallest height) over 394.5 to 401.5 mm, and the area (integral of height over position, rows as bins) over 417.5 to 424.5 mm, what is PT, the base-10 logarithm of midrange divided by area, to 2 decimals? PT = -0.82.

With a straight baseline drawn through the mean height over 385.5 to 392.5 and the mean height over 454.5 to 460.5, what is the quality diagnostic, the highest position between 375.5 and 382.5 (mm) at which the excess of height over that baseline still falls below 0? 380 mm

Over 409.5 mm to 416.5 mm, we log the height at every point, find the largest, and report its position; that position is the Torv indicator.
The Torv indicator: 415 mm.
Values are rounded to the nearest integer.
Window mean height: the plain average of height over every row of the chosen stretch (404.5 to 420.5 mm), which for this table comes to 488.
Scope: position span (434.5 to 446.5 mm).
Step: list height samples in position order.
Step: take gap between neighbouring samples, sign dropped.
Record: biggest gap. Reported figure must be 21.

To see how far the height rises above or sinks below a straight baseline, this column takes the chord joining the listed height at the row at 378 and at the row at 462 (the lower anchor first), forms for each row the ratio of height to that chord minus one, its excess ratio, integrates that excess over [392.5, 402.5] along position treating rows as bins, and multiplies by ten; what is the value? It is -10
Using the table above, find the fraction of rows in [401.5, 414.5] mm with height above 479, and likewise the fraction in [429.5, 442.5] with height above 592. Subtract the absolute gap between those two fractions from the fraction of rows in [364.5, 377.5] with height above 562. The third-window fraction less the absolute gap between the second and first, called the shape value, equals 0.38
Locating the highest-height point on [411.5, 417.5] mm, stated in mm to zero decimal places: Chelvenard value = 415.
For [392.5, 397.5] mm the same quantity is 393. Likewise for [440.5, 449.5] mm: 441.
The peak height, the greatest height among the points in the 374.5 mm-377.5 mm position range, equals 628.6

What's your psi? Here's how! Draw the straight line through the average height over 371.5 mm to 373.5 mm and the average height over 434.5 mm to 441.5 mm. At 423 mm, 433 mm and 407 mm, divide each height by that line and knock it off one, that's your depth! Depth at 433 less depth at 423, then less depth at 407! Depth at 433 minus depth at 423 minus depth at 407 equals -0.18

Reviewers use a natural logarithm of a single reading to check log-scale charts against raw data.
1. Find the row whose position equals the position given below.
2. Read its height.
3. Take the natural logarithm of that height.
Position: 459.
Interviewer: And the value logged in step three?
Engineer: 6.05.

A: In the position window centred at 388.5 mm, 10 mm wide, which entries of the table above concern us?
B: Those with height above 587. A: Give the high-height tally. 9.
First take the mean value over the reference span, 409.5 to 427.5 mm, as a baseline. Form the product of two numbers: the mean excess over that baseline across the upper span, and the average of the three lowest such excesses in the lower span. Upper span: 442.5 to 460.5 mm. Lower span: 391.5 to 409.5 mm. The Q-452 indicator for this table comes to 1400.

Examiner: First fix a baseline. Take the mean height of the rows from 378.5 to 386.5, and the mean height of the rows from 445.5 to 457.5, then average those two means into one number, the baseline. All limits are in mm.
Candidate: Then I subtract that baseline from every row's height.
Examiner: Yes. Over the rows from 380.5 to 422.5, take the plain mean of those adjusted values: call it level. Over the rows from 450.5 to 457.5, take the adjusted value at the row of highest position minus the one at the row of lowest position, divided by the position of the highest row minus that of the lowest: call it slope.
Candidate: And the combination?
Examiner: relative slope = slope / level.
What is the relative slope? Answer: 0.12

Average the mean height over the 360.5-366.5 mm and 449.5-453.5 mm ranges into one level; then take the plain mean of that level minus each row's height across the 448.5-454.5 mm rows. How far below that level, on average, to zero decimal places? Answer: 131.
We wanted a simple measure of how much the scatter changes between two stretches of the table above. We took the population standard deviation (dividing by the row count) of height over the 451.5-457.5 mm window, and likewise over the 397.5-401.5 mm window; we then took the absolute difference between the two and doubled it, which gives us 16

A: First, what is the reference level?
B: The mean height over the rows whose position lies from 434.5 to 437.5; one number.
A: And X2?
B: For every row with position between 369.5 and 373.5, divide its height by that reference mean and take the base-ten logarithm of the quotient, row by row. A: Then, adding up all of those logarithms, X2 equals 0.31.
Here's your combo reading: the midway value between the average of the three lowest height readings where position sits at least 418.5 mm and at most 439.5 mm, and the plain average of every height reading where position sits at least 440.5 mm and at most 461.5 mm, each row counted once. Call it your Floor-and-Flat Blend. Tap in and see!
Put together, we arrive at 464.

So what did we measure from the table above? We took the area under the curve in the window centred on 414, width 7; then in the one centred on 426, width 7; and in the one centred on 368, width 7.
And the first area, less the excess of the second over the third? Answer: 4270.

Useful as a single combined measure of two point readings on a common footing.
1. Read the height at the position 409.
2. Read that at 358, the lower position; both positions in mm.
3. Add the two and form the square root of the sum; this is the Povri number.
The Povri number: 34.3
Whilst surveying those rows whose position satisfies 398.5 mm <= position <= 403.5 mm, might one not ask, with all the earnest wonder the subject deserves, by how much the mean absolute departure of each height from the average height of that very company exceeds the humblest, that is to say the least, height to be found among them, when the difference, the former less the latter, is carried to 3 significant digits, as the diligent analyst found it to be -455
